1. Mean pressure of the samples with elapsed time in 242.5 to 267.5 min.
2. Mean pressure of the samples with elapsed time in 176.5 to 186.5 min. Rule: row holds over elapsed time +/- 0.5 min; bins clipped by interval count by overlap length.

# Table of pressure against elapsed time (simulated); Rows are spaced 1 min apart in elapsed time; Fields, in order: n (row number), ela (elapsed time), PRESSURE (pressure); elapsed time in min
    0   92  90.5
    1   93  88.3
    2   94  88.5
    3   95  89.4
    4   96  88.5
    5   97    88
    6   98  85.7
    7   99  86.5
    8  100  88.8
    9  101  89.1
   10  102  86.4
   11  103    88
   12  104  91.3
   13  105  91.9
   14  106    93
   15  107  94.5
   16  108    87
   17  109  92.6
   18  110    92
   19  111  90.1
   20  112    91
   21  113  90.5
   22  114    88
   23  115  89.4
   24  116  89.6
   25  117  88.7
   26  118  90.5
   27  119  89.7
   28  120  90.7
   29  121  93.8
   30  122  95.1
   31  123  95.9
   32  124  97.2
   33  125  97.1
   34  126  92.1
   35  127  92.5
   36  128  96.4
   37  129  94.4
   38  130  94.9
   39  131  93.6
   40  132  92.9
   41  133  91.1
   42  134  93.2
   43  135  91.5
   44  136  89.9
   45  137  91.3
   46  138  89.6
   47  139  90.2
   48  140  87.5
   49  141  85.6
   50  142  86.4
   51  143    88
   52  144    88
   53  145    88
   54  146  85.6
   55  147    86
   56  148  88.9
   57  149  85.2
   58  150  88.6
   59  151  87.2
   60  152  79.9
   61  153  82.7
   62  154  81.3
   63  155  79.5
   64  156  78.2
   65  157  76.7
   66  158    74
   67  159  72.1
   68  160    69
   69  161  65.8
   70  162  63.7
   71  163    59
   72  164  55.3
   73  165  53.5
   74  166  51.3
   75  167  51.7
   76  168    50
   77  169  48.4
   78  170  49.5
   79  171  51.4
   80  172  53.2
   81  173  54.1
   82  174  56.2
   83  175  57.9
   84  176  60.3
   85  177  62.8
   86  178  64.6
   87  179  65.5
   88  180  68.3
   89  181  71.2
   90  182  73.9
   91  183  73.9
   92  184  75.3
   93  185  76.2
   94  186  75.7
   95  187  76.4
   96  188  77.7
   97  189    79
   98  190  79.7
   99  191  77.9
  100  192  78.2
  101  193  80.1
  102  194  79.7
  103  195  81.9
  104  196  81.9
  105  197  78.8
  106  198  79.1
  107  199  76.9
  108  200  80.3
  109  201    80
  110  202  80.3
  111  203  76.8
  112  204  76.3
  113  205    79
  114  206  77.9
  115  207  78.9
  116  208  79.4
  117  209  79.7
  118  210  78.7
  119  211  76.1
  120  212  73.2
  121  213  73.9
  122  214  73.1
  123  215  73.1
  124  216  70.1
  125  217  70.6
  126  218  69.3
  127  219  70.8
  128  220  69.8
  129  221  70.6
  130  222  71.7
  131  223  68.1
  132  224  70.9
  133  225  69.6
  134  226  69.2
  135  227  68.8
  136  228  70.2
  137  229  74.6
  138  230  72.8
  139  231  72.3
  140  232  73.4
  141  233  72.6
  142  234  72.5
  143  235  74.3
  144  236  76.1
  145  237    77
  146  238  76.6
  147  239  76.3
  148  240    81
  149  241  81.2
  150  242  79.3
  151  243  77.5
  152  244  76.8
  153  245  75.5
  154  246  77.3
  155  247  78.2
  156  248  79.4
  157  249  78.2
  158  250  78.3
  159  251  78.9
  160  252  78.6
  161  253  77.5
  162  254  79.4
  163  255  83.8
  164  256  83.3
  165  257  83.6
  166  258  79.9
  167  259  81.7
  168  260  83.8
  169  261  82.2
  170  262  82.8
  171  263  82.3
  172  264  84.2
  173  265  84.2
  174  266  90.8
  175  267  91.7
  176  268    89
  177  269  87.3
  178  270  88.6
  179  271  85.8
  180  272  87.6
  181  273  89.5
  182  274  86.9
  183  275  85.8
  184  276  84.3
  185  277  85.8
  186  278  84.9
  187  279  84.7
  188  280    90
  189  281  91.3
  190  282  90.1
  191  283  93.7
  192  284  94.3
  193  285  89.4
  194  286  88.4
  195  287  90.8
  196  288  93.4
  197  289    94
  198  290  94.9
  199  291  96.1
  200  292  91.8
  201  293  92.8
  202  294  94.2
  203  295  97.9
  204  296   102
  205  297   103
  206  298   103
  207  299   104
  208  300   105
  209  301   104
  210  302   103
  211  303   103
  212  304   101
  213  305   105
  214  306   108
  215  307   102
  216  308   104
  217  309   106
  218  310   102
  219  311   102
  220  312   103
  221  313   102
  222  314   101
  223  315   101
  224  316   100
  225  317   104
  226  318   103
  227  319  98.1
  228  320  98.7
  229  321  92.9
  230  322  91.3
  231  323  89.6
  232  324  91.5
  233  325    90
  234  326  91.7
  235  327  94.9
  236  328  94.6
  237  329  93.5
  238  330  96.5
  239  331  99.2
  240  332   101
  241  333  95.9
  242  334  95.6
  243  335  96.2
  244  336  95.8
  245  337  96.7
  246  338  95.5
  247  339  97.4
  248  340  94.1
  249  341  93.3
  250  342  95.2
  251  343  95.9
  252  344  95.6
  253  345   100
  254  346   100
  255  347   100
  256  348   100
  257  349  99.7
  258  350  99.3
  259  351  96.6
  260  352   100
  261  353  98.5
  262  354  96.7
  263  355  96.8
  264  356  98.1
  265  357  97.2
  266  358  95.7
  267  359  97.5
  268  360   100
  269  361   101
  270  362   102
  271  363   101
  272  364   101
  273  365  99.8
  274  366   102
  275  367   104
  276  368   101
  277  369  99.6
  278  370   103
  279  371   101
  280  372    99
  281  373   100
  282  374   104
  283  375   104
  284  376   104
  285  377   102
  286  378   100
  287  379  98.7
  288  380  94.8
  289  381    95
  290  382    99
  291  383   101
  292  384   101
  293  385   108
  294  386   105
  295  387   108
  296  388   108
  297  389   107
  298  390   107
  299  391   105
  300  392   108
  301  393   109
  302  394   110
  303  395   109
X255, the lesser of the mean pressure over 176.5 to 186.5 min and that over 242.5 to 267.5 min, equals 71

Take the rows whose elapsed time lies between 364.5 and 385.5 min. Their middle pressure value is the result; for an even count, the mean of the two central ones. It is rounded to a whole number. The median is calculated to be 101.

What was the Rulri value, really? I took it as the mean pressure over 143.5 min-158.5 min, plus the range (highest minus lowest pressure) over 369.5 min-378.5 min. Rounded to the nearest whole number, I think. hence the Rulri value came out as 88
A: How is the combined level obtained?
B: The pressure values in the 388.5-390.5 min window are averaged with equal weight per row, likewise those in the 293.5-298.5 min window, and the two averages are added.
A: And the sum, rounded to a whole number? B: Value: 207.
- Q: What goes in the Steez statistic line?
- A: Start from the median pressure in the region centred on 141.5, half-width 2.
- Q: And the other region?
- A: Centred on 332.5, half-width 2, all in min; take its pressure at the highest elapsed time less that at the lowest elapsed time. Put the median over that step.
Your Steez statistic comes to -24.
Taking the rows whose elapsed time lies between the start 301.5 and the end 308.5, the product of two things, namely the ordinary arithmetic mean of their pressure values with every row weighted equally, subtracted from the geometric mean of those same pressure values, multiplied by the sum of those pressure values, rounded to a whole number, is -16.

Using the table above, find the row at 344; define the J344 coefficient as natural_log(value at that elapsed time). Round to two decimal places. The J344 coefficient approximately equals 4.56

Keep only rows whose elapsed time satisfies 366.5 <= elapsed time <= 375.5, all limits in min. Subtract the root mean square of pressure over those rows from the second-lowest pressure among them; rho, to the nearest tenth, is -2.2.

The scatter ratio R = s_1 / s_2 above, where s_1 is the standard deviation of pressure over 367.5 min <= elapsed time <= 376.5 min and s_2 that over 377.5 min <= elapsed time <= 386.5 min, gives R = 0.48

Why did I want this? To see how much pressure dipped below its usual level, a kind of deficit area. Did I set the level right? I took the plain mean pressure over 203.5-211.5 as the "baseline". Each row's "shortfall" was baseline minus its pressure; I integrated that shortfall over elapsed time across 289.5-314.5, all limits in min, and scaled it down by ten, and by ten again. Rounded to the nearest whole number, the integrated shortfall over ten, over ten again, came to -6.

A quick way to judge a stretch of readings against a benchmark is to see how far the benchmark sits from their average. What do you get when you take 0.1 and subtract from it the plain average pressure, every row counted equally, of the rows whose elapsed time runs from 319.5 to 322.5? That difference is -94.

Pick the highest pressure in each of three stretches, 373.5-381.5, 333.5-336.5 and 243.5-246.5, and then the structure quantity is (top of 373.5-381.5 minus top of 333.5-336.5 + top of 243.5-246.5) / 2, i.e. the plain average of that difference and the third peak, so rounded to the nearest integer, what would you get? 43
